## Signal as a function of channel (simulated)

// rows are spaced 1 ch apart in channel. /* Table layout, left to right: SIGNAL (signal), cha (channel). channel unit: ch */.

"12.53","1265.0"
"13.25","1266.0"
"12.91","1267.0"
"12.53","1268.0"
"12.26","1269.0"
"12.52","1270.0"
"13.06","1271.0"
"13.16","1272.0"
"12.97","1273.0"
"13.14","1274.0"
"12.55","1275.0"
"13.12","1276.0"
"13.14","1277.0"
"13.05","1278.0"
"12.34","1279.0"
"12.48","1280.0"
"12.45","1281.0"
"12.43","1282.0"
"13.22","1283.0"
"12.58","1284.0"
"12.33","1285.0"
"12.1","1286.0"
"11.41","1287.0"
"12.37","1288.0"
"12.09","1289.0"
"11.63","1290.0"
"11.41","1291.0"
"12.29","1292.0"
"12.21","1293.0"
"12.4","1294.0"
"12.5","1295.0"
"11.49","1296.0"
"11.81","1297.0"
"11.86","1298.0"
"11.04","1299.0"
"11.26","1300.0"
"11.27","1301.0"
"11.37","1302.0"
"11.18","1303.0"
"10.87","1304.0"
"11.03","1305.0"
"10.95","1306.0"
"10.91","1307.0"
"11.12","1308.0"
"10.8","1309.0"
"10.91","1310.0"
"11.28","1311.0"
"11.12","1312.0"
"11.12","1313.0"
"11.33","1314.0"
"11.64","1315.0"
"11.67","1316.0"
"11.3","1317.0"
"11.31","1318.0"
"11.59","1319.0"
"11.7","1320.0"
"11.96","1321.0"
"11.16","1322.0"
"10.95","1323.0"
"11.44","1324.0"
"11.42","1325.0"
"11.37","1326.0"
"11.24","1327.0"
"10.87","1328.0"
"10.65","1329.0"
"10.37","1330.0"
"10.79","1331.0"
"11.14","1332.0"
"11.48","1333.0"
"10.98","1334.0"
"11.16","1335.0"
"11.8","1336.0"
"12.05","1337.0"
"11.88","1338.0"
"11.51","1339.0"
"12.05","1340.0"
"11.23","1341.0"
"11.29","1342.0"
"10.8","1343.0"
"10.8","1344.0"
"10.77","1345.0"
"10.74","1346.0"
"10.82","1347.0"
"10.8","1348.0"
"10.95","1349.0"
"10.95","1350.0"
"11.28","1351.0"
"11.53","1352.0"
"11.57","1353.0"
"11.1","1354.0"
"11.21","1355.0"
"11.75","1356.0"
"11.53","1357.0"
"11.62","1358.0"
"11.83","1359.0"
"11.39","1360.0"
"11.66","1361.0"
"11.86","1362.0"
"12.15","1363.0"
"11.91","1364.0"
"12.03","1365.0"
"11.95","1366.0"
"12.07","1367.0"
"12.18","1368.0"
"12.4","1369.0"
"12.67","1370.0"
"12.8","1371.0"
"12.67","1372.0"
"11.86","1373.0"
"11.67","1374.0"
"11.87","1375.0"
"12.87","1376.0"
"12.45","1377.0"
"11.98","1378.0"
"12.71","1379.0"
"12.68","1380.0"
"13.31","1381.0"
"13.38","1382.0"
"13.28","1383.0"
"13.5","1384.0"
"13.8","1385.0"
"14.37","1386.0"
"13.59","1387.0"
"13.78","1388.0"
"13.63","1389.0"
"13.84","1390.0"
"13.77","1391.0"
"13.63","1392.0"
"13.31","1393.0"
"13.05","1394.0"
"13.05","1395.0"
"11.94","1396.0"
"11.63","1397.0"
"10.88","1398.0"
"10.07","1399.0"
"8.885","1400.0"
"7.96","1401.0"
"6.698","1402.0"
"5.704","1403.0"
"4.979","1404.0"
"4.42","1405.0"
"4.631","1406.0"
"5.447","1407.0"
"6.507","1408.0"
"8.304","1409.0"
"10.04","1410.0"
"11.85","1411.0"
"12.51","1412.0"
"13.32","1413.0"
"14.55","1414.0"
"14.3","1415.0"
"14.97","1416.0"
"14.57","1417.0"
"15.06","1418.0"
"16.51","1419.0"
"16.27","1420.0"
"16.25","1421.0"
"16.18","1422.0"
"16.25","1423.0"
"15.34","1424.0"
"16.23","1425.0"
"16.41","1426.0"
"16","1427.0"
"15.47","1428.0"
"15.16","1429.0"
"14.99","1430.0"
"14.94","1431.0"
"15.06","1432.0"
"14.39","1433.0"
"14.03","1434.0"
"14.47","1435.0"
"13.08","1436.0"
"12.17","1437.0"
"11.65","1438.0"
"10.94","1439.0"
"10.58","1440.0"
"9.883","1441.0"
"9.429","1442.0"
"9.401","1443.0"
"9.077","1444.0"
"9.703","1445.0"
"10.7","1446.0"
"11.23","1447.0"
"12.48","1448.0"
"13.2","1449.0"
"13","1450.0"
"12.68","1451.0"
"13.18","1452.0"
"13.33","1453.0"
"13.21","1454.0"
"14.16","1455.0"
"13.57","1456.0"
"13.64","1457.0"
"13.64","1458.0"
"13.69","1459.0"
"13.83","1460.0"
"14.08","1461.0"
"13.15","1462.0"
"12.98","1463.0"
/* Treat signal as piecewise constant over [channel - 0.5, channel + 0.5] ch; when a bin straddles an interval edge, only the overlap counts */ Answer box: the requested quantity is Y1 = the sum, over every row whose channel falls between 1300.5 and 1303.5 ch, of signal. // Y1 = 34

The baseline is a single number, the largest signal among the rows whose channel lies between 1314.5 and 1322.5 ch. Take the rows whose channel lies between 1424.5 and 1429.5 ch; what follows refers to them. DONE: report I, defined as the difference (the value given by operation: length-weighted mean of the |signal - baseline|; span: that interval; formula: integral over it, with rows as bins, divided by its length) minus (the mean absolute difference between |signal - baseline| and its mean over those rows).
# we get 3.5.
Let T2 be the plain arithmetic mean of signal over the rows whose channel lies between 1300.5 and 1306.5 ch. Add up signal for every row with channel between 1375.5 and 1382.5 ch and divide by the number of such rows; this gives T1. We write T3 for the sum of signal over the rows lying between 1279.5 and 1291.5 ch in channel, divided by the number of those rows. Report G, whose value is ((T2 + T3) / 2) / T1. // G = 0.913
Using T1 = 12.8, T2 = 11.1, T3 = 12.2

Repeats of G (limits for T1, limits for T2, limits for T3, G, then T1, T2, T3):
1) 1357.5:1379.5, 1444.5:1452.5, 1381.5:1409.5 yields 0.935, 12.1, 12.0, 10.6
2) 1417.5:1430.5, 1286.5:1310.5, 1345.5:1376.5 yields 0.733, 15.9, 11.5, 11.7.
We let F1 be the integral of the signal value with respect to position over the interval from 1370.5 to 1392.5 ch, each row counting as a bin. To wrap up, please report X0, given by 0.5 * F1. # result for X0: 144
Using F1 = 287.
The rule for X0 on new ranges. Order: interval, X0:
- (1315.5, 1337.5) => 124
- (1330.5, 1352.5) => 123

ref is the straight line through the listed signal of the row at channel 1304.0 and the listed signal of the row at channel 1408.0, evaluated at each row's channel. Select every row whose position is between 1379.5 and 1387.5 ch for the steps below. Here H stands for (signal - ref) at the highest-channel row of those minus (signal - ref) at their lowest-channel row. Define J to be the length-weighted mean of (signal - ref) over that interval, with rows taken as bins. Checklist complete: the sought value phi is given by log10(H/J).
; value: -0.7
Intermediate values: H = 1.2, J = 6.0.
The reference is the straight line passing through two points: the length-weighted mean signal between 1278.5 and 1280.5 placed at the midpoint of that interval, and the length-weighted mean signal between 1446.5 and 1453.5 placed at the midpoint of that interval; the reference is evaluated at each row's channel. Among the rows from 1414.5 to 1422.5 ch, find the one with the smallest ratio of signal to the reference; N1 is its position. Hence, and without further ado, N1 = 1415.0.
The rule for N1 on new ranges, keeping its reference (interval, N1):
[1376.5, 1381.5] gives 1378.0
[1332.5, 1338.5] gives 1334.0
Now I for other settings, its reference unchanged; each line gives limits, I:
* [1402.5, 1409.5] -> 5.3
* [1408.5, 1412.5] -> 0.3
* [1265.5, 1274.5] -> 0.6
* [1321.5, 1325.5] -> 0.5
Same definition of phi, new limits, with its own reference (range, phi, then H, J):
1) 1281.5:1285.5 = -1.5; 0.0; 0.9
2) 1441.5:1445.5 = -1.0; 0.4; 4.4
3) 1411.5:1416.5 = -0.5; 2.6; 7.7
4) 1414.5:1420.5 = -0.6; 2.2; 9.2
